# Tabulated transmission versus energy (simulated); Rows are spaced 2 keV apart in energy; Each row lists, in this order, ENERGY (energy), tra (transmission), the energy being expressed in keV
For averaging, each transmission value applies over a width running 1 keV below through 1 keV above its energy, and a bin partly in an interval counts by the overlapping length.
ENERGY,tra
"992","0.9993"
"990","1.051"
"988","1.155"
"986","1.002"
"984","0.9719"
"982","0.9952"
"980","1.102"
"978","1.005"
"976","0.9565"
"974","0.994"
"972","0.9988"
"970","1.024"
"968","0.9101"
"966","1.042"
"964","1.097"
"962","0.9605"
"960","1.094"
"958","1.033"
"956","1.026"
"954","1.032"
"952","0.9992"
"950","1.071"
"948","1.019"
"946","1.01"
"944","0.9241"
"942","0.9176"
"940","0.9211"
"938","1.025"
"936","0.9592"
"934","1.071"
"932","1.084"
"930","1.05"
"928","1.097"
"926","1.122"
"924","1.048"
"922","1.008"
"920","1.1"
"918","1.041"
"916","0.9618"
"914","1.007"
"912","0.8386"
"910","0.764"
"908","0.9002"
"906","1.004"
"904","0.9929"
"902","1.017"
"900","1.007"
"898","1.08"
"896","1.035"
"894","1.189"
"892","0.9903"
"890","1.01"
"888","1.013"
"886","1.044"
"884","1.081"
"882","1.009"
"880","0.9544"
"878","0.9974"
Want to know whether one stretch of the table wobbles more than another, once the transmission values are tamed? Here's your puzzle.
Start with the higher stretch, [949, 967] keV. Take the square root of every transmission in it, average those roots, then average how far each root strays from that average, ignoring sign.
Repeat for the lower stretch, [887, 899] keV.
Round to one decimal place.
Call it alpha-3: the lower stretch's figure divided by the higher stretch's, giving 1.6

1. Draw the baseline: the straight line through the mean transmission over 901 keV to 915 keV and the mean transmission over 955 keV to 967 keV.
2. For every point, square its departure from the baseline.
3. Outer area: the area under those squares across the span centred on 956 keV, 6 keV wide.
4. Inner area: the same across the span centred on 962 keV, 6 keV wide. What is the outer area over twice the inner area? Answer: 0.0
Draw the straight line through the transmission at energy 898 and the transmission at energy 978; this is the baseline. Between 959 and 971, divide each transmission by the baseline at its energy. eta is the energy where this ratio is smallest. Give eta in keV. 968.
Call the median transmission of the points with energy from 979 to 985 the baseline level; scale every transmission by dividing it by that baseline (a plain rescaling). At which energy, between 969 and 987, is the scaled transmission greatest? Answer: 980 keV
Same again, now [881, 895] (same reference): 894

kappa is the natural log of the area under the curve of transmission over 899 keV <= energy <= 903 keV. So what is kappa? 1.40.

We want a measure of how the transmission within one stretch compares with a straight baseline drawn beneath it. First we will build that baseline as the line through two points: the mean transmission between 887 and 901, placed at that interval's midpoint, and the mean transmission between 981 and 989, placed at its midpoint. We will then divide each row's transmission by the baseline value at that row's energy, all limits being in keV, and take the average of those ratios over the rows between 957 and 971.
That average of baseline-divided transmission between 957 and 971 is 0.99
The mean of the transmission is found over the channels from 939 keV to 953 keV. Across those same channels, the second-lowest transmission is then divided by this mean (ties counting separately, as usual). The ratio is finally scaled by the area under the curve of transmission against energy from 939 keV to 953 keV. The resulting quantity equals 12.9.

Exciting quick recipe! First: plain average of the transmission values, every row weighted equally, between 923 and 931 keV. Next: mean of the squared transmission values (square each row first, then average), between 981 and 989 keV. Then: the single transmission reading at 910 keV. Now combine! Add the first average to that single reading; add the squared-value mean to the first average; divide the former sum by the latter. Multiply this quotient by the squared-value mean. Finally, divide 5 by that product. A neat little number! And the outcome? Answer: 5.5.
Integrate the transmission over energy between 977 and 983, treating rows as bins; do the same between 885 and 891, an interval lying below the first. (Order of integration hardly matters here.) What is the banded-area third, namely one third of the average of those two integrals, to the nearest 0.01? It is 2.06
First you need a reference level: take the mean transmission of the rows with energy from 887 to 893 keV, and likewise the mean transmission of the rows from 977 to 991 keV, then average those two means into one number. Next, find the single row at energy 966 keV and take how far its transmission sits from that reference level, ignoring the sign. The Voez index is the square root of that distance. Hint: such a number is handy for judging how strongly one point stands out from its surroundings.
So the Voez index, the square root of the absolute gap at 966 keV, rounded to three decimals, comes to 0.140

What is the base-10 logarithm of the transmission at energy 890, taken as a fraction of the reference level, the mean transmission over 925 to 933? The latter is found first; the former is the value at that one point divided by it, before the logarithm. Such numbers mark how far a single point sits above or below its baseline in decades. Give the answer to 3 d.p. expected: -0.032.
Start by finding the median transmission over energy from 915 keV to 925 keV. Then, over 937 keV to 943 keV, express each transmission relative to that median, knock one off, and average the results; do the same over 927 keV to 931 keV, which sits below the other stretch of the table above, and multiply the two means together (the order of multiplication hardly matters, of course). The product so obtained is -0.0026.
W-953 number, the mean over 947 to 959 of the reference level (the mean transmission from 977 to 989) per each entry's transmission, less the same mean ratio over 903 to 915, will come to -0.14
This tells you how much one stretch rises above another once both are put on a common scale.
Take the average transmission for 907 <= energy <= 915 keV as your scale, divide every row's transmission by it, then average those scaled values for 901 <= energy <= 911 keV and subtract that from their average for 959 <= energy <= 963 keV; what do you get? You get 0.10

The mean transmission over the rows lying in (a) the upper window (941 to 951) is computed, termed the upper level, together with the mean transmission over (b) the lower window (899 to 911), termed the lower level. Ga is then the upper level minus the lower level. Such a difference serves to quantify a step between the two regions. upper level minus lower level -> 0.04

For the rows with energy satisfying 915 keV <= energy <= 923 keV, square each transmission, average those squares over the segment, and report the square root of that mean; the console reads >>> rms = 1.03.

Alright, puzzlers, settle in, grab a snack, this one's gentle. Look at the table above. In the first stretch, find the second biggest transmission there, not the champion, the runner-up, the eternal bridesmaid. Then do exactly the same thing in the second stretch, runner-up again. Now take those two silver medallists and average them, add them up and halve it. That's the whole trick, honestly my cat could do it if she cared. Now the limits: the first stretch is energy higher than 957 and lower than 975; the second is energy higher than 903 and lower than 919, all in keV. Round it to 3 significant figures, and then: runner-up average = 1.05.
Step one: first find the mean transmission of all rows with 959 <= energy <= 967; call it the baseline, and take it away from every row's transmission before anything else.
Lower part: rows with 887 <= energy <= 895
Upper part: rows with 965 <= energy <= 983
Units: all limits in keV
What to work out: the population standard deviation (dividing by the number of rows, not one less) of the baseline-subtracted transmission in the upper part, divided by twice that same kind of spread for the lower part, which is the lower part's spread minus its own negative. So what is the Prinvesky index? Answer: 0.31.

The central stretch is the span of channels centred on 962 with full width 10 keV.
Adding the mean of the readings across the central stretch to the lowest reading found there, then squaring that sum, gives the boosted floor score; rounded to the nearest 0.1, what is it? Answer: 4.0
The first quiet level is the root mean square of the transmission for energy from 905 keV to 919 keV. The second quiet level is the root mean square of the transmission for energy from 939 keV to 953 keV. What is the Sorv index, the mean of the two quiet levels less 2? -1.041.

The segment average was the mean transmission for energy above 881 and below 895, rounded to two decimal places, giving 1.05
